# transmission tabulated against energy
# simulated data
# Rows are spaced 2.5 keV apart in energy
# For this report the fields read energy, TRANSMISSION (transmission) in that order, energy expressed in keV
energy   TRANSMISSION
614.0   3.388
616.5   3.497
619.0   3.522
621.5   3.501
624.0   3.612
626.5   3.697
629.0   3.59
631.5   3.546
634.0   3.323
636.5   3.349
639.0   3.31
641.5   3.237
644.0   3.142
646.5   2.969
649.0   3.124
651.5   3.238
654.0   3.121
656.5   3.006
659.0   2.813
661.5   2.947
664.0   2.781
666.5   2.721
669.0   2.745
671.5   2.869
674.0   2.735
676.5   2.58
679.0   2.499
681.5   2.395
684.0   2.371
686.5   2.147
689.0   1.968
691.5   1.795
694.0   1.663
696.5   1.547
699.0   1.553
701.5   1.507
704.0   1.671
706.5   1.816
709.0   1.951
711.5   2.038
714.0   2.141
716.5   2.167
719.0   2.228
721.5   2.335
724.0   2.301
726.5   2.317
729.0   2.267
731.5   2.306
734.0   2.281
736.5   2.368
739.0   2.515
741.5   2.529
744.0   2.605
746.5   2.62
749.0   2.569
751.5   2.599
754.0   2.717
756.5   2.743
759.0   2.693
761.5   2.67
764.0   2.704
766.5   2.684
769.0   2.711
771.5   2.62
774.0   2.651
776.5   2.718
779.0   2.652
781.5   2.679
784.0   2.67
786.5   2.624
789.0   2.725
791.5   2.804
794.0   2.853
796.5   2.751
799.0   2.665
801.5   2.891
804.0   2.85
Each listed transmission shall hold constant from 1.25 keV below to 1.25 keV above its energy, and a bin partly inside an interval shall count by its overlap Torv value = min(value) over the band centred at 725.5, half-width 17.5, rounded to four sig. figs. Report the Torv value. 1.951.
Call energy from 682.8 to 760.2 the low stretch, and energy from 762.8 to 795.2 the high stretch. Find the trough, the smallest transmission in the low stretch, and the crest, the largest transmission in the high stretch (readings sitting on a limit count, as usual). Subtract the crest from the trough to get -1.3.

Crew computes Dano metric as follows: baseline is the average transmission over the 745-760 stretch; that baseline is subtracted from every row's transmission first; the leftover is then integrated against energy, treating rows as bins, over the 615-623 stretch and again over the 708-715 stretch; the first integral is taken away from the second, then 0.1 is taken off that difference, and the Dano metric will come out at -11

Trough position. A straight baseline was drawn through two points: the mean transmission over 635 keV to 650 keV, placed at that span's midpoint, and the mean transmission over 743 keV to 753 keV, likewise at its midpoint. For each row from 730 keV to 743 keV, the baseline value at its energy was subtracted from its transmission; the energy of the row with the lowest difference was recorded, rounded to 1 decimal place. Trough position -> 734.0 keV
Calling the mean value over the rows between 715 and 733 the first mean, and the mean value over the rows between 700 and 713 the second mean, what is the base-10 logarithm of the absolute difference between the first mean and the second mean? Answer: -0.3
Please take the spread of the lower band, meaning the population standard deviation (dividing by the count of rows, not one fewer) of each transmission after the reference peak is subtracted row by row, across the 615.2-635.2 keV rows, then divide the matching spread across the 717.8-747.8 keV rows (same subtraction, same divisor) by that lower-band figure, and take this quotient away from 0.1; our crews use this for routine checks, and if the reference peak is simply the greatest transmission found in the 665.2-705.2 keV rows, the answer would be -1.2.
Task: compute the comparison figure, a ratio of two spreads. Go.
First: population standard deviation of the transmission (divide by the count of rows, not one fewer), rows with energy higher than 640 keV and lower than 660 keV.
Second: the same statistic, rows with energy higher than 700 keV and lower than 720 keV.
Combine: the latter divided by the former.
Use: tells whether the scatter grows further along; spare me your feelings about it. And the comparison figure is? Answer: 1.8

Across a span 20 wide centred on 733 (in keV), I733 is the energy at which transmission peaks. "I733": 741.5 keV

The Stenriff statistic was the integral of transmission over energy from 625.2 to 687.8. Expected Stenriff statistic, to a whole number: 186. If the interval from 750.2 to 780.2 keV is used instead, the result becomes 80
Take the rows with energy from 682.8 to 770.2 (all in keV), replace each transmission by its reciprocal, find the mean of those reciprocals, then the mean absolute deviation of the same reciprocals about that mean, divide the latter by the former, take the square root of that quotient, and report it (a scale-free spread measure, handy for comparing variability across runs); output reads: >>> 0.39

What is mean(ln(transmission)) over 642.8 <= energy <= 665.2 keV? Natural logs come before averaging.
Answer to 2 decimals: 1.10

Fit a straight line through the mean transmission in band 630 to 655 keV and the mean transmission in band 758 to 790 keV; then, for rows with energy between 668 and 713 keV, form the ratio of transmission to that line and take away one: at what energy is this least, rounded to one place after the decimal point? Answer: 701.5 keV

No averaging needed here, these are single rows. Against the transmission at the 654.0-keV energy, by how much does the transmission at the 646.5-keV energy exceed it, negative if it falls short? -0.2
